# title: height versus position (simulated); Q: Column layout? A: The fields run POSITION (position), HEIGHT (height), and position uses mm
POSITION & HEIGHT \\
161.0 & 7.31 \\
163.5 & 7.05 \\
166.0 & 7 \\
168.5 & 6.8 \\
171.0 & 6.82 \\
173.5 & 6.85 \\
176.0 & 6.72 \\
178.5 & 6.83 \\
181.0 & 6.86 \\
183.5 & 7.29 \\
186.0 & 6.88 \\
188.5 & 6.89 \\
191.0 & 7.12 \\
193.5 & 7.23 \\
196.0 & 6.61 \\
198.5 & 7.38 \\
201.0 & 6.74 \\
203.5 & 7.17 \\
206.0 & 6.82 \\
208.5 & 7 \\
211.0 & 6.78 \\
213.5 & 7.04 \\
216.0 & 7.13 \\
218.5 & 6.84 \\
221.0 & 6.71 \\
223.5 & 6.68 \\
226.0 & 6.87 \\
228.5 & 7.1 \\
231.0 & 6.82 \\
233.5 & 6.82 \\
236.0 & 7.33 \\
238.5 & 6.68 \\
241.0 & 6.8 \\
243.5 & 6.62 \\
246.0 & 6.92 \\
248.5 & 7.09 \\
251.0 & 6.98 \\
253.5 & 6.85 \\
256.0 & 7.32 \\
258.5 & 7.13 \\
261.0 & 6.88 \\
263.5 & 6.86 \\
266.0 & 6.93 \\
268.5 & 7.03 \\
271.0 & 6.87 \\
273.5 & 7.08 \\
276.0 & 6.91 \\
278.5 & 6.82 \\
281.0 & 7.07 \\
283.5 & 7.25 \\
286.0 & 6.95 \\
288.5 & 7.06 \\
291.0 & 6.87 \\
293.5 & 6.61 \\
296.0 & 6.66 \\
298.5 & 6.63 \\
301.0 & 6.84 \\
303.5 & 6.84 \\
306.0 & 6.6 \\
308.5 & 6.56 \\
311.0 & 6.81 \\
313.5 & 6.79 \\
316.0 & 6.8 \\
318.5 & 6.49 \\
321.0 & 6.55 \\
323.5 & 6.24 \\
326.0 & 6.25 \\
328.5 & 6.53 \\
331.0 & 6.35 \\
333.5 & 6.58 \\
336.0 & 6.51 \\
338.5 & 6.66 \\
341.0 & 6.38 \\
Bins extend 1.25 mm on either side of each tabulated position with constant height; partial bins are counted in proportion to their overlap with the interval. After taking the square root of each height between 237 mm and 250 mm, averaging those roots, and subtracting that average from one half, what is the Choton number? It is -2.11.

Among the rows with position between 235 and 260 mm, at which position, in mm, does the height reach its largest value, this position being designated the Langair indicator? 236.0 mm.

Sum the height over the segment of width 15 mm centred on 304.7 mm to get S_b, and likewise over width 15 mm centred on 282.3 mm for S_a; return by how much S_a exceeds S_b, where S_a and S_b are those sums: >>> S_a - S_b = 1.8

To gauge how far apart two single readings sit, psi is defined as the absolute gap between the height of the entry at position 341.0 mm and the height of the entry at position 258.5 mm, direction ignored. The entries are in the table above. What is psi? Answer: 0.75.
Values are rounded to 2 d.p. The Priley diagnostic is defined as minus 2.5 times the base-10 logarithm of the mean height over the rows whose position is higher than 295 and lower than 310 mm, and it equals -2.06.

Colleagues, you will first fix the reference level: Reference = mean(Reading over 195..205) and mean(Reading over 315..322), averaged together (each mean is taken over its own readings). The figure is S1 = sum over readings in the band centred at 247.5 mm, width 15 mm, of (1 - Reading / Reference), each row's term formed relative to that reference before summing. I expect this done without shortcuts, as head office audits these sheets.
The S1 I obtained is -0.07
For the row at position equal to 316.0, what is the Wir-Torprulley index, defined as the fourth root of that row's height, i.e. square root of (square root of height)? 1.615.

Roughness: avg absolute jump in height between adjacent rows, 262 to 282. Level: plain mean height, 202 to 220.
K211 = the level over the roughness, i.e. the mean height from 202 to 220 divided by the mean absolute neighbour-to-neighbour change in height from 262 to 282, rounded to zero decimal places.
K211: 46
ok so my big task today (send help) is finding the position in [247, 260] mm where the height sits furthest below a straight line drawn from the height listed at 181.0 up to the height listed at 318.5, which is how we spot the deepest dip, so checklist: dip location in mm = 253.5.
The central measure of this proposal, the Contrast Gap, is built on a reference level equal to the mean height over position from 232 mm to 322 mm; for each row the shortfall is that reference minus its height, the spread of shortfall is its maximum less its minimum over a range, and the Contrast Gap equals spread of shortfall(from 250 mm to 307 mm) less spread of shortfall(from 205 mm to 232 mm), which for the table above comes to 0.27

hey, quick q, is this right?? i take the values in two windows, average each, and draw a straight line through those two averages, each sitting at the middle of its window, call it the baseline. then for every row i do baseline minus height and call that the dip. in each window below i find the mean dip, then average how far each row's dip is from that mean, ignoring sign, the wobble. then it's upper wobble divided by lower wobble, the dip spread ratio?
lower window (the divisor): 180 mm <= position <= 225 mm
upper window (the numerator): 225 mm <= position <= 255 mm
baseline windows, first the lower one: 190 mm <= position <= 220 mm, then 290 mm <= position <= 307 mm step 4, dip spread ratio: 0.81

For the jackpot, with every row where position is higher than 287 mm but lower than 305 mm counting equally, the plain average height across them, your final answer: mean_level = 6.79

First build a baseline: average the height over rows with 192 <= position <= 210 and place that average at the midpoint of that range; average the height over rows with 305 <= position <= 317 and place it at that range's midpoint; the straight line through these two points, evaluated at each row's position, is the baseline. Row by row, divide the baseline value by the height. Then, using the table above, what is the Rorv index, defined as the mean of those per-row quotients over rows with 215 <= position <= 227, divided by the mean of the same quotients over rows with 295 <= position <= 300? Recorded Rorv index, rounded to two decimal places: 1.00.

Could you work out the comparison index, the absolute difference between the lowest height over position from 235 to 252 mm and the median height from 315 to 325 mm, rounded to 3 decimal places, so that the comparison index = 0.100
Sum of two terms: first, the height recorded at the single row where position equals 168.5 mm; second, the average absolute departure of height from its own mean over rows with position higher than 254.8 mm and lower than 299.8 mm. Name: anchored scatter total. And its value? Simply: 6.95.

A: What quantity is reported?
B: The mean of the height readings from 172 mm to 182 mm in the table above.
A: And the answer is 6.81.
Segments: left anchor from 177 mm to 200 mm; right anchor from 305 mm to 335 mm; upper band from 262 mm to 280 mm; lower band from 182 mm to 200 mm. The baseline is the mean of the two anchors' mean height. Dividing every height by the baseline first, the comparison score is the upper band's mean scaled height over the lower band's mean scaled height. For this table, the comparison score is 0.98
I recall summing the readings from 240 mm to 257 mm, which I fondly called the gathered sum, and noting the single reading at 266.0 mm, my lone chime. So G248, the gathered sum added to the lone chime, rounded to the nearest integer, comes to 56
